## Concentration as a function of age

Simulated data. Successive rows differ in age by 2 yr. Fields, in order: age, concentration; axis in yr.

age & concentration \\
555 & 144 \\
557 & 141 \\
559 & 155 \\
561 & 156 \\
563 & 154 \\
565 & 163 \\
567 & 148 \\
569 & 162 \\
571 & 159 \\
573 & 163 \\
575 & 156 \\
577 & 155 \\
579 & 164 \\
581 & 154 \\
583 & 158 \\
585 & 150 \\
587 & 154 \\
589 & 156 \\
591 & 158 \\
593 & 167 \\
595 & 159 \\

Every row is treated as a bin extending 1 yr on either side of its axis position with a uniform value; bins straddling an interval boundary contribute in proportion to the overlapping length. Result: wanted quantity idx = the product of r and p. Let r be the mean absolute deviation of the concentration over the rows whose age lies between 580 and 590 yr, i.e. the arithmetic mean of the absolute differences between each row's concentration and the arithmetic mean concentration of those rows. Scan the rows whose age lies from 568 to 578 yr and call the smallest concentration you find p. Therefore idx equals 322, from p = 155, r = 2.1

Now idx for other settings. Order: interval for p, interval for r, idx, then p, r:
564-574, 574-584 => 426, 148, 2.9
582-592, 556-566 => 768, 150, 5.1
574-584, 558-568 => 530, 154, 3.4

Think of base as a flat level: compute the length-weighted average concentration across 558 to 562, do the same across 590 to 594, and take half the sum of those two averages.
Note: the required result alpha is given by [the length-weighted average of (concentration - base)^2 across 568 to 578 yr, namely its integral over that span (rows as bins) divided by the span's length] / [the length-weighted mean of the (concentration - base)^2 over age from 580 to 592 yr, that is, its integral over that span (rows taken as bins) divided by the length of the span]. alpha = 0.42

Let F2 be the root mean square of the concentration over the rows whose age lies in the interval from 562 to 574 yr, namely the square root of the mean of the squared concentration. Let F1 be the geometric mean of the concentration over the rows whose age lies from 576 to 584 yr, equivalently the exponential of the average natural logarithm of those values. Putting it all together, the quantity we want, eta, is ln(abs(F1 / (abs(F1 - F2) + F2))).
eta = -0.007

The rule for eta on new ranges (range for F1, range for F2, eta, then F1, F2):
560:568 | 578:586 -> -0.018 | 155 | 157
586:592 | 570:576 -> -0.042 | 156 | 159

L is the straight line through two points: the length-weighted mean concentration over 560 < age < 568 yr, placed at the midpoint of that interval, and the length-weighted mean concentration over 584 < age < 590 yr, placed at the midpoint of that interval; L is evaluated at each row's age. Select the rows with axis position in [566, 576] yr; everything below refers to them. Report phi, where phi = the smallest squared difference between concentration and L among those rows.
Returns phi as 2.8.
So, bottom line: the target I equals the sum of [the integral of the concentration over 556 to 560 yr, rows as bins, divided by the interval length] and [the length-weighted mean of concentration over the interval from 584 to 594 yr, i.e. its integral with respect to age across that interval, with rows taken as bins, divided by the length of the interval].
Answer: 305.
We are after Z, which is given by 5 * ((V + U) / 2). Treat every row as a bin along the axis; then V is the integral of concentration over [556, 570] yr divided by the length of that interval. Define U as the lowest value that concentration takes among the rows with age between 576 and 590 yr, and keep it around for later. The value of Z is 760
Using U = 150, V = 154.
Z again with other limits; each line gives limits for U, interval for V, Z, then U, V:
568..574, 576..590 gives 787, 159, 156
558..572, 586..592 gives 760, 148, 156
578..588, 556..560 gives 745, 150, 148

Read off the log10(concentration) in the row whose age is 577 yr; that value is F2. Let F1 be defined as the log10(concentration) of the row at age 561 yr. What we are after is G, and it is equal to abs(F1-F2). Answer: 0.003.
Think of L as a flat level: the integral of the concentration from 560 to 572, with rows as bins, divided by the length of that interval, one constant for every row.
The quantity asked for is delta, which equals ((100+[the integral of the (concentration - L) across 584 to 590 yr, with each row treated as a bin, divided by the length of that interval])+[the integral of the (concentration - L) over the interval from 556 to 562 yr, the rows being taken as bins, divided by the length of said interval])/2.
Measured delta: 45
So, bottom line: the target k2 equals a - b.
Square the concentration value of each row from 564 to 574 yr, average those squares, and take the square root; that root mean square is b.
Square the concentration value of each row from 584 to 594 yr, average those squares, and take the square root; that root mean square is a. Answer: -2.0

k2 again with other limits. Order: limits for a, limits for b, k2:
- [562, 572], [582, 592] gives 2.1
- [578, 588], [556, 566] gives 2.1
